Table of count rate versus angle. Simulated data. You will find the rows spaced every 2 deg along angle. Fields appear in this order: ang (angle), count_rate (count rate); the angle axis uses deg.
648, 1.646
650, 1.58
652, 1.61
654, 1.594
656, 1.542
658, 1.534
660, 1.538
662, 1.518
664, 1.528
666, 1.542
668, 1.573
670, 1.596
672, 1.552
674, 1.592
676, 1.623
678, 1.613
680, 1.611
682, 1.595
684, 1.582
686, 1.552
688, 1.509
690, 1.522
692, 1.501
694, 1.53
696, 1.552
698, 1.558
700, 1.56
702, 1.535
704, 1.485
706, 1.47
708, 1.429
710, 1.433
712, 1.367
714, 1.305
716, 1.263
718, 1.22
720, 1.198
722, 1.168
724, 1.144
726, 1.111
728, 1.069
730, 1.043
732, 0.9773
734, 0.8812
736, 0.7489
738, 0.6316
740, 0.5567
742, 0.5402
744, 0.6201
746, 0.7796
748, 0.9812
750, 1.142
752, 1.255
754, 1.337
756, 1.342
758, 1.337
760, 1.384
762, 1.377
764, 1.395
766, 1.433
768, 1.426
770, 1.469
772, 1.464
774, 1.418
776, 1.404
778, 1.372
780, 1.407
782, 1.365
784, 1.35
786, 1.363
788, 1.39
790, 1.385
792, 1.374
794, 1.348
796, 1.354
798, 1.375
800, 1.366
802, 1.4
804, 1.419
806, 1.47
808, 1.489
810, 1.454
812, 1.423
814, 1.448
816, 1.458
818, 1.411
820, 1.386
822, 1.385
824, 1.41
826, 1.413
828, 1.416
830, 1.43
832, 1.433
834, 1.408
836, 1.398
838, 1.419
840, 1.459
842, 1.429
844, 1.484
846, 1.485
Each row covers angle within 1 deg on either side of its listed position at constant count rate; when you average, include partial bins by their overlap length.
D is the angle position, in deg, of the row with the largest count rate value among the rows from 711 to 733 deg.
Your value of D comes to 712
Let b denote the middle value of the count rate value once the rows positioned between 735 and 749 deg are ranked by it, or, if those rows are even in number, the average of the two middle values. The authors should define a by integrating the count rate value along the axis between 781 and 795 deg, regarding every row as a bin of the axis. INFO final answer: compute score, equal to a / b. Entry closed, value 30.3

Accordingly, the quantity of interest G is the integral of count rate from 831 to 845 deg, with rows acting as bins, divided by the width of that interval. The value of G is 1.43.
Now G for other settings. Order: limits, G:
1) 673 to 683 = 1.61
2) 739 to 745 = 0.57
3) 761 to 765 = 1.39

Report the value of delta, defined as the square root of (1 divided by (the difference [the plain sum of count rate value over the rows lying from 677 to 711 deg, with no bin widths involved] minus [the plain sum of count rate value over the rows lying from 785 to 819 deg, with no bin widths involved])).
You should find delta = 0.69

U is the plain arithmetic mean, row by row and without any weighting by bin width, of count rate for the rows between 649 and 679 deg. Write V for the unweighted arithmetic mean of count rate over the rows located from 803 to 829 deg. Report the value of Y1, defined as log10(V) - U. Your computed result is -1.41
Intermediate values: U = 1.57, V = 1.43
